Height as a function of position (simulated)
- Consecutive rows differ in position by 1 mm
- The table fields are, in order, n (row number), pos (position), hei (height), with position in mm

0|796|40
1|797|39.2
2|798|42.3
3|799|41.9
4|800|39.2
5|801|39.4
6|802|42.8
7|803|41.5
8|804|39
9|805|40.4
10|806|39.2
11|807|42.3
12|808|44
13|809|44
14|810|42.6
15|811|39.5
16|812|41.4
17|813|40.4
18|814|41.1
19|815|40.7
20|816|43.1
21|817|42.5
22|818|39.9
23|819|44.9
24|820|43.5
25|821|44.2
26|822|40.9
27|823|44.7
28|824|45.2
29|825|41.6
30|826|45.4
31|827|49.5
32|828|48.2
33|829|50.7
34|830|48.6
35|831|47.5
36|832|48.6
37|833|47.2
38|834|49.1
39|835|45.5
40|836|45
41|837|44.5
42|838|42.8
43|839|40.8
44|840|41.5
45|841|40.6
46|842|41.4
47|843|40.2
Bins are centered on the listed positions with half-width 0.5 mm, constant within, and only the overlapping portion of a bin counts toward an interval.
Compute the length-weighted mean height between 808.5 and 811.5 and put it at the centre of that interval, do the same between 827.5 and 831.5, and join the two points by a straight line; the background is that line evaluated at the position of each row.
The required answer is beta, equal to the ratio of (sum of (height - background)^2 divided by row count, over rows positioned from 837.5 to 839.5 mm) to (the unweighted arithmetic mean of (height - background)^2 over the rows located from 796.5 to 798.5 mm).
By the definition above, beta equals 9.3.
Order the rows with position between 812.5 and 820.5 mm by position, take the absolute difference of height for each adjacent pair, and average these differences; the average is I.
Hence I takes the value 1.87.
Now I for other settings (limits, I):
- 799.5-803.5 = 1.63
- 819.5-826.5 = 2.62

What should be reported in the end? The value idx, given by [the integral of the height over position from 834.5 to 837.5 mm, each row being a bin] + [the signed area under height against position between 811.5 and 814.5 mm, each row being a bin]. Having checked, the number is 258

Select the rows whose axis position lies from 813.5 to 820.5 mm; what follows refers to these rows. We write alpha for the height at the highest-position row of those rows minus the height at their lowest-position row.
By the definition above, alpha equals 2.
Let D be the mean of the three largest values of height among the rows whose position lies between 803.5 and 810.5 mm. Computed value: 43.5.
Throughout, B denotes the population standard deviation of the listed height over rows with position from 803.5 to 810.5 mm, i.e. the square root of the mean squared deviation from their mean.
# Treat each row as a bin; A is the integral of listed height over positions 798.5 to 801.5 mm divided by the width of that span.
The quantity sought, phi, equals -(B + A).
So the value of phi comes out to -42.1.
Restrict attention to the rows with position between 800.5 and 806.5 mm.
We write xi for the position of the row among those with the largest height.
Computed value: 802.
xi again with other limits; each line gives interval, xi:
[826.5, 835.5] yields 829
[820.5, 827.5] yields 827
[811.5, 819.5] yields 819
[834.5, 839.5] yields 835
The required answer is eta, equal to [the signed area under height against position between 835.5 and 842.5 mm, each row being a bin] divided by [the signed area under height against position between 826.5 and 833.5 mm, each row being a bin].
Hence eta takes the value 0.87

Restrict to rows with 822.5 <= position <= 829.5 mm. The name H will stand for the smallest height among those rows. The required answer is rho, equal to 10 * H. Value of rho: 416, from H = 41.6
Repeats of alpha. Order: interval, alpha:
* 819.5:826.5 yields 2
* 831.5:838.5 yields -6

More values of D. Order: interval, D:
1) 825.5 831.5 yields 49.6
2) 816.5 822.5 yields 44.2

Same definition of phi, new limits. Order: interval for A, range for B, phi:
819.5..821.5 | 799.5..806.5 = -45.2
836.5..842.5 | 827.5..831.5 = -43.1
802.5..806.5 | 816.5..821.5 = -41.8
